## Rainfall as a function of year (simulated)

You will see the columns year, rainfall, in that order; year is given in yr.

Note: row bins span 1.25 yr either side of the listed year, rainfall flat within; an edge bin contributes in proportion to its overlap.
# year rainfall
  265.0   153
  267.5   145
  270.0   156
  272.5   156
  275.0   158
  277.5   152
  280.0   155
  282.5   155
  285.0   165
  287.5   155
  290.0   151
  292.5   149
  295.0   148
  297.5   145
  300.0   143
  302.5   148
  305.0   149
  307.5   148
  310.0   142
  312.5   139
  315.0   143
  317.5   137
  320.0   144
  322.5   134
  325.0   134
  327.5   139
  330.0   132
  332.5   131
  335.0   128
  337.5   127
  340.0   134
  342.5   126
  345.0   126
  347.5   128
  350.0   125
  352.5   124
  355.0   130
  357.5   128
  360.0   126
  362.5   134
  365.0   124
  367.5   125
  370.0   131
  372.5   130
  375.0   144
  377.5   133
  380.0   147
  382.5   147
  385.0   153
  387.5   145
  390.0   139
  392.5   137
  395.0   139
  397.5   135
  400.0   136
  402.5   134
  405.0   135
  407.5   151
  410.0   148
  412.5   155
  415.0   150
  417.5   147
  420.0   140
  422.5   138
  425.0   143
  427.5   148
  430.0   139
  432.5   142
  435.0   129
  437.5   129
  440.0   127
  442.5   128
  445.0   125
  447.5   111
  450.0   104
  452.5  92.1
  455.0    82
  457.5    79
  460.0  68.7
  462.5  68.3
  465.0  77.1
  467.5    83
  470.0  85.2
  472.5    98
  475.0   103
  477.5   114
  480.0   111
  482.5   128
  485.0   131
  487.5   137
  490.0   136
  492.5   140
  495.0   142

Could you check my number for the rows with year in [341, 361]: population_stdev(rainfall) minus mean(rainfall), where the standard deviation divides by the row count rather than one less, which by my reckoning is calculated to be -125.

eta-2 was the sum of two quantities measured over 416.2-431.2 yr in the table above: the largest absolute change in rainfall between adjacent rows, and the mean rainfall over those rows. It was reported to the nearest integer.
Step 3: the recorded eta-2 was 152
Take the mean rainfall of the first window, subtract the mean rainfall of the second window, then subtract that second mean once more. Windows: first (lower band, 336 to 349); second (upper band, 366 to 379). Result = -137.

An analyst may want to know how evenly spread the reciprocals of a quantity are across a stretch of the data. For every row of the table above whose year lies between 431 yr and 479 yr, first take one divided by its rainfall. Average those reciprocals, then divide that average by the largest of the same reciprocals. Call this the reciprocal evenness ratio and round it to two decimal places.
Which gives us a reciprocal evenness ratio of 0.70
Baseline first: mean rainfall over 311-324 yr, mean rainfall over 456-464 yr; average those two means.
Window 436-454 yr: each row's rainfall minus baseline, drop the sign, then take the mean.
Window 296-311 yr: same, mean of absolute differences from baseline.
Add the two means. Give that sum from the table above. 55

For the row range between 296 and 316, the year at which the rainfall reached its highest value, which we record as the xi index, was 305.0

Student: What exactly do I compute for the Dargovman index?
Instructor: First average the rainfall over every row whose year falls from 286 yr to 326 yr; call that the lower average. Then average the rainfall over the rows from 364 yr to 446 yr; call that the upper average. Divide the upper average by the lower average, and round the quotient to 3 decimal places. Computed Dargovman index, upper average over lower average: 0.960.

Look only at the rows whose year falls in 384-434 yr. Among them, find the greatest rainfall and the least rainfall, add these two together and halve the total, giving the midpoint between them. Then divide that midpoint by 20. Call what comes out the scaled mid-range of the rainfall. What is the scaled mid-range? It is 7.2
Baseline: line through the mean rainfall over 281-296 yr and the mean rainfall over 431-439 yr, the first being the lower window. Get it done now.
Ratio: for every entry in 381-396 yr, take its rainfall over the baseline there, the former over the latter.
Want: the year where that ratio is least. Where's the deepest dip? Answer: 392.5 yr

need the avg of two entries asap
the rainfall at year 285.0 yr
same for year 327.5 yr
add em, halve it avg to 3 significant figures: 152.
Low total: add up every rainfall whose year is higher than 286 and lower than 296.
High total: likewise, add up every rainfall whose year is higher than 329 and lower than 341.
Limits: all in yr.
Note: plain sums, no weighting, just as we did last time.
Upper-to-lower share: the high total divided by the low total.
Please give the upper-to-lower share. 1.08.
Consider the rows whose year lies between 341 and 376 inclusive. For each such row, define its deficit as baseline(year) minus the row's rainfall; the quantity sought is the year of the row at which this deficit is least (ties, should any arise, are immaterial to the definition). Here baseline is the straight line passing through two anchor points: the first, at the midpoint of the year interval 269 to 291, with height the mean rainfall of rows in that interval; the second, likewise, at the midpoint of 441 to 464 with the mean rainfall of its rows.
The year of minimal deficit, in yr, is 375.0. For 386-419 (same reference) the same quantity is 412.5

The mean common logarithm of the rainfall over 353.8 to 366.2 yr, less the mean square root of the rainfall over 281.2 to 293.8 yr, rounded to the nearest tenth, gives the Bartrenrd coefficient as -10.3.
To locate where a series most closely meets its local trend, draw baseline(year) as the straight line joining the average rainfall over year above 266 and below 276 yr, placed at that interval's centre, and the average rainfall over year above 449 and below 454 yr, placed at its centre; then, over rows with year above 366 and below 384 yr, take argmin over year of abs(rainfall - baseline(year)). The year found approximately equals 367.5 yr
